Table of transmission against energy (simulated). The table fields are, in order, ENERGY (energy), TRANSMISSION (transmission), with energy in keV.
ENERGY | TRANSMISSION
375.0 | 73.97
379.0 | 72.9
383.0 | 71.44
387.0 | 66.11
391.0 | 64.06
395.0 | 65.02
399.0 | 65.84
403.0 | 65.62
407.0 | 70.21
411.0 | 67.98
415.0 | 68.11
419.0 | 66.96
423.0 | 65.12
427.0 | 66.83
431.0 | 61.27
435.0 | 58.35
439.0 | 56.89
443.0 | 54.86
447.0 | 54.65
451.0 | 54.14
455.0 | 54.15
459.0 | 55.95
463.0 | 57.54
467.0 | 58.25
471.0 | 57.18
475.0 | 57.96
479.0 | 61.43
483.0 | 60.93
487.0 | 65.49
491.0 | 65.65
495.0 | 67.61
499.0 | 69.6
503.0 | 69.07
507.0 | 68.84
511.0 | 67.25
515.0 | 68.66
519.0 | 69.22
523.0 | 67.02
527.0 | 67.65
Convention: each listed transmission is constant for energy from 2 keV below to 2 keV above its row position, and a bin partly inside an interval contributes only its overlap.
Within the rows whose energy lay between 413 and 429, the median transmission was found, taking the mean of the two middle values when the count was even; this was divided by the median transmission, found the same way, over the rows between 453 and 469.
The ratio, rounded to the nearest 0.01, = 1.18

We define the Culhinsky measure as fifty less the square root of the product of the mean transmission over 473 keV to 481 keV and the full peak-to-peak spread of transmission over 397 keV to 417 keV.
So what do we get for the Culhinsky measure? 33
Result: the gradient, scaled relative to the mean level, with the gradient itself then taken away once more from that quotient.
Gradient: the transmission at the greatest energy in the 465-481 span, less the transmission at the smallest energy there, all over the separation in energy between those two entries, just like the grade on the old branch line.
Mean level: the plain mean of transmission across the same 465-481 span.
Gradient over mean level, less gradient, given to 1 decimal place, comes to -0.3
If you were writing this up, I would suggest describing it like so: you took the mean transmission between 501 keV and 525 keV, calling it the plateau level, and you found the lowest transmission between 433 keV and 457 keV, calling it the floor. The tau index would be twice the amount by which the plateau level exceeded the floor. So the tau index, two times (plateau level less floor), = 28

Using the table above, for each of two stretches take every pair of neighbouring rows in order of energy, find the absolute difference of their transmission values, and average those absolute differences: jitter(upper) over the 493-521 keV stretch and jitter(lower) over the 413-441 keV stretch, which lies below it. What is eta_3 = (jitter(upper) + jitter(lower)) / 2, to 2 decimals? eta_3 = 1.75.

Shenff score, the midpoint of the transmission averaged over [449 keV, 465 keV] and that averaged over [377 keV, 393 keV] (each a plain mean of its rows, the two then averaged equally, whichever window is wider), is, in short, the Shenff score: 62.0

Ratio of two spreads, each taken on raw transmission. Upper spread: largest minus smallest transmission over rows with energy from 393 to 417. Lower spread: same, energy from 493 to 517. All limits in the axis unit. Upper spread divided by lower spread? 2.2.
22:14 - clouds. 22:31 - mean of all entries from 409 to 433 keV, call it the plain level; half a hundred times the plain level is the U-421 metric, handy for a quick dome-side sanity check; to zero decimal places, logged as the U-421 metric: 3302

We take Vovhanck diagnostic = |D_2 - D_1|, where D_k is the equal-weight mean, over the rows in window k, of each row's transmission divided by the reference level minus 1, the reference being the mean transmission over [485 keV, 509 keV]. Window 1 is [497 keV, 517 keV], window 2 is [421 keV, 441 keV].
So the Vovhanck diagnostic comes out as 0.10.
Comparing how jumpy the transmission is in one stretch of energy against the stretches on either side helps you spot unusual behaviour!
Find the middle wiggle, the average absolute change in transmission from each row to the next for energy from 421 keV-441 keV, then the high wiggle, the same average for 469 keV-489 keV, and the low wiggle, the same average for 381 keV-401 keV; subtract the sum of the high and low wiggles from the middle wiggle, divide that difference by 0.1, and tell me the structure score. -17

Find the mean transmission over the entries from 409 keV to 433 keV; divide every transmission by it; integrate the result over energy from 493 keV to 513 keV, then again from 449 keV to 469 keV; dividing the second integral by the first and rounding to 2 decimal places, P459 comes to 0.82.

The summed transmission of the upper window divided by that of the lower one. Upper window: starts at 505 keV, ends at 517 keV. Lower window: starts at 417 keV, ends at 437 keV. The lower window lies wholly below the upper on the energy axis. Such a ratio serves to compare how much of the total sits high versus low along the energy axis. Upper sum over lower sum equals 0.64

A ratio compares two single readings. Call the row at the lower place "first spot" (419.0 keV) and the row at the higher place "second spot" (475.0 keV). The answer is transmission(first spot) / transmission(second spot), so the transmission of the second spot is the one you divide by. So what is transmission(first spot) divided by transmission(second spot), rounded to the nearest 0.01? 1.16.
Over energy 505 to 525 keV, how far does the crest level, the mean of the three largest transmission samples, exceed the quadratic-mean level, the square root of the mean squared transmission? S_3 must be 0.7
